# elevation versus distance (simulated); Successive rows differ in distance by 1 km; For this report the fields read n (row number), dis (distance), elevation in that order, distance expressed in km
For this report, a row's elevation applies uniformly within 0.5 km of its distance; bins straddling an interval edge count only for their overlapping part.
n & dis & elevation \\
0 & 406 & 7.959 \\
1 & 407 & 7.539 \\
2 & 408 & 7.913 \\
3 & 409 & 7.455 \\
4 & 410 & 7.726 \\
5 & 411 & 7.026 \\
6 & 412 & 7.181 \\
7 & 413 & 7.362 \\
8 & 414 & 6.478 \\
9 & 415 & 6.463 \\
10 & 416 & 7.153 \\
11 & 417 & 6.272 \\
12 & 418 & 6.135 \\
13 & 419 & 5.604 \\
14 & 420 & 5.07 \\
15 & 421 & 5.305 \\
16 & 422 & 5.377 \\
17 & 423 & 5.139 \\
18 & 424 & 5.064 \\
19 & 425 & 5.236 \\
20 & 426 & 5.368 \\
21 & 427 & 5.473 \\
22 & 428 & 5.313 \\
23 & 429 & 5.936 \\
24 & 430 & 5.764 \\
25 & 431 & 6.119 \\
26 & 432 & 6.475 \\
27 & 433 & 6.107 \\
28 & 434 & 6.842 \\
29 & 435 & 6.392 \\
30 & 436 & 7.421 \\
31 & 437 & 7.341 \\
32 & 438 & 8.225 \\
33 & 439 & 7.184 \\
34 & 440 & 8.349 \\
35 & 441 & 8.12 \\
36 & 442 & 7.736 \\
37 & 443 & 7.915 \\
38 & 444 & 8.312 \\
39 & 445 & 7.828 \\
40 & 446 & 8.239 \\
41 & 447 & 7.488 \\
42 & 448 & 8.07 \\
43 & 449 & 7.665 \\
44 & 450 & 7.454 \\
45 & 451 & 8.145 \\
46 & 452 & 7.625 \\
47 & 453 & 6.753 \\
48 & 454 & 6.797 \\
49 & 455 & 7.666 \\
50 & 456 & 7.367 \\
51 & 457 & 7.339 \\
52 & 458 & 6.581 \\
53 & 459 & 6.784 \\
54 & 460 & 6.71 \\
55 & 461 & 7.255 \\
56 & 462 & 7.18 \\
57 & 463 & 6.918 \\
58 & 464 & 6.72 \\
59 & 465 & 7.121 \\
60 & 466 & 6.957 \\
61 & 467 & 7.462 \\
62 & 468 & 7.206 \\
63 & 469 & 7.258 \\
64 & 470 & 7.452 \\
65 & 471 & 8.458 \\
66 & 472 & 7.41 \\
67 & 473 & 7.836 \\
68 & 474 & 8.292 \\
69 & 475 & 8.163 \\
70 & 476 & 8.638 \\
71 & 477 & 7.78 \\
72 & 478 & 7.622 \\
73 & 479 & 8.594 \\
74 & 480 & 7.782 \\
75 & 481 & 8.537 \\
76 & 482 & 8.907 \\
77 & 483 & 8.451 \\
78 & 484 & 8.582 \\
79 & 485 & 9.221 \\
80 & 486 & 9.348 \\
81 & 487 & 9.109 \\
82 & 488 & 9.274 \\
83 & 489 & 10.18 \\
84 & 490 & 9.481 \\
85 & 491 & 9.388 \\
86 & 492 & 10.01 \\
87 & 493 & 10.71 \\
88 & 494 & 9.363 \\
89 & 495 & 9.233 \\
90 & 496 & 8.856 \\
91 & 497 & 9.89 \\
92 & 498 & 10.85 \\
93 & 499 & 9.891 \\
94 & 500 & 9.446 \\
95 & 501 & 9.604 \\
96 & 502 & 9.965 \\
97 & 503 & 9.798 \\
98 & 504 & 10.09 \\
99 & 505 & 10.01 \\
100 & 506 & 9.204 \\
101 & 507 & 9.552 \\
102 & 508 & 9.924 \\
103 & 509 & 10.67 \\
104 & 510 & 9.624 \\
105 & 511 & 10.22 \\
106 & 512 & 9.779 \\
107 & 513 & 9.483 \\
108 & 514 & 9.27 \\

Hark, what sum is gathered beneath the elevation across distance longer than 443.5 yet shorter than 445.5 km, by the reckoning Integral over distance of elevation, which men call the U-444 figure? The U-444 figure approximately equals 16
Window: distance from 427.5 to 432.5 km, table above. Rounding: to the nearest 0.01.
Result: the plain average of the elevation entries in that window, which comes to 5.92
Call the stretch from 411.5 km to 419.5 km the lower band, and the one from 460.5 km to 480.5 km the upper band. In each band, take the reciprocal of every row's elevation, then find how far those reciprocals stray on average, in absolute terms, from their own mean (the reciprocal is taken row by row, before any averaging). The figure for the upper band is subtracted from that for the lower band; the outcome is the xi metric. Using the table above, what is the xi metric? 0.003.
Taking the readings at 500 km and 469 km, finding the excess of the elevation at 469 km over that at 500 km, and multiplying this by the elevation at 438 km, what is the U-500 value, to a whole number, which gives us -18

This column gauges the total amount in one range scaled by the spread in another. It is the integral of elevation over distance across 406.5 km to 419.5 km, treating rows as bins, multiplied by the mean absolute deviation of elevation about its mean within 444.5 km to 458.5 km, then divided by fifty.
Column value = 0.7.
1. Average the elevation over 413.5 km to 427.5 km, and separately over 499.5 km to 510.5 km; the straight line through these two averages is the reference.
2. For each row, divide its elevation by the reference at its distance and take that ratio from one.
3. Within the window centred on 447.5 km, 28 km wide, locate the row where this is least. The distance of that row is 440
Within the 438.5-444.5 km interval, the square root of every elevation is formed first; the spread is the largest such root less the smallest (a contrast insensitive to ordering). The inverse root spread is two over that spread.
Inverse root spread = 9.6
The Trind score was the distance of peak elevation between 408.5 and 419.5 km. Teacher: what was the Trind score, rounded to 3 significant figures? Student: 410 km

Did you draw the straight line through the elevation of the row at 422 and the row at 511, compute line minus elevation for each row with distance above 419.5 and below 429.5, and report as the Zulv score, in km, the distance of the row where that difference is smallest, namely 429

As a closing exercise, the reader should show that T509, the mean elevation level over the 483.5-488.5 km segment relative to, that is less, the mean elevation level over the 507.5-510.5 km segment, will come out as -1.0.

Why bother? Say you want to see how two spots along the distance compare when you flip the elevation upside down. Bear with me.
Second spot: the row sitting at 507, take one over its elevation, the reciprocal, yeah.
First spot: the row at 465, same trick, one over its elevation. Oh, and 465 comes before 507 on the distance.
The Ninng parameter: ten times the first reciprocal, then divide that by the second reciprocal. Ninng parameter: 13.4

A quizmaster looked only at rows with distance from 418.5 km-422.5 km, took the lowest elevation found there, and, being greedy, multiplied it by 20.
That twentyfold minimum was 101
